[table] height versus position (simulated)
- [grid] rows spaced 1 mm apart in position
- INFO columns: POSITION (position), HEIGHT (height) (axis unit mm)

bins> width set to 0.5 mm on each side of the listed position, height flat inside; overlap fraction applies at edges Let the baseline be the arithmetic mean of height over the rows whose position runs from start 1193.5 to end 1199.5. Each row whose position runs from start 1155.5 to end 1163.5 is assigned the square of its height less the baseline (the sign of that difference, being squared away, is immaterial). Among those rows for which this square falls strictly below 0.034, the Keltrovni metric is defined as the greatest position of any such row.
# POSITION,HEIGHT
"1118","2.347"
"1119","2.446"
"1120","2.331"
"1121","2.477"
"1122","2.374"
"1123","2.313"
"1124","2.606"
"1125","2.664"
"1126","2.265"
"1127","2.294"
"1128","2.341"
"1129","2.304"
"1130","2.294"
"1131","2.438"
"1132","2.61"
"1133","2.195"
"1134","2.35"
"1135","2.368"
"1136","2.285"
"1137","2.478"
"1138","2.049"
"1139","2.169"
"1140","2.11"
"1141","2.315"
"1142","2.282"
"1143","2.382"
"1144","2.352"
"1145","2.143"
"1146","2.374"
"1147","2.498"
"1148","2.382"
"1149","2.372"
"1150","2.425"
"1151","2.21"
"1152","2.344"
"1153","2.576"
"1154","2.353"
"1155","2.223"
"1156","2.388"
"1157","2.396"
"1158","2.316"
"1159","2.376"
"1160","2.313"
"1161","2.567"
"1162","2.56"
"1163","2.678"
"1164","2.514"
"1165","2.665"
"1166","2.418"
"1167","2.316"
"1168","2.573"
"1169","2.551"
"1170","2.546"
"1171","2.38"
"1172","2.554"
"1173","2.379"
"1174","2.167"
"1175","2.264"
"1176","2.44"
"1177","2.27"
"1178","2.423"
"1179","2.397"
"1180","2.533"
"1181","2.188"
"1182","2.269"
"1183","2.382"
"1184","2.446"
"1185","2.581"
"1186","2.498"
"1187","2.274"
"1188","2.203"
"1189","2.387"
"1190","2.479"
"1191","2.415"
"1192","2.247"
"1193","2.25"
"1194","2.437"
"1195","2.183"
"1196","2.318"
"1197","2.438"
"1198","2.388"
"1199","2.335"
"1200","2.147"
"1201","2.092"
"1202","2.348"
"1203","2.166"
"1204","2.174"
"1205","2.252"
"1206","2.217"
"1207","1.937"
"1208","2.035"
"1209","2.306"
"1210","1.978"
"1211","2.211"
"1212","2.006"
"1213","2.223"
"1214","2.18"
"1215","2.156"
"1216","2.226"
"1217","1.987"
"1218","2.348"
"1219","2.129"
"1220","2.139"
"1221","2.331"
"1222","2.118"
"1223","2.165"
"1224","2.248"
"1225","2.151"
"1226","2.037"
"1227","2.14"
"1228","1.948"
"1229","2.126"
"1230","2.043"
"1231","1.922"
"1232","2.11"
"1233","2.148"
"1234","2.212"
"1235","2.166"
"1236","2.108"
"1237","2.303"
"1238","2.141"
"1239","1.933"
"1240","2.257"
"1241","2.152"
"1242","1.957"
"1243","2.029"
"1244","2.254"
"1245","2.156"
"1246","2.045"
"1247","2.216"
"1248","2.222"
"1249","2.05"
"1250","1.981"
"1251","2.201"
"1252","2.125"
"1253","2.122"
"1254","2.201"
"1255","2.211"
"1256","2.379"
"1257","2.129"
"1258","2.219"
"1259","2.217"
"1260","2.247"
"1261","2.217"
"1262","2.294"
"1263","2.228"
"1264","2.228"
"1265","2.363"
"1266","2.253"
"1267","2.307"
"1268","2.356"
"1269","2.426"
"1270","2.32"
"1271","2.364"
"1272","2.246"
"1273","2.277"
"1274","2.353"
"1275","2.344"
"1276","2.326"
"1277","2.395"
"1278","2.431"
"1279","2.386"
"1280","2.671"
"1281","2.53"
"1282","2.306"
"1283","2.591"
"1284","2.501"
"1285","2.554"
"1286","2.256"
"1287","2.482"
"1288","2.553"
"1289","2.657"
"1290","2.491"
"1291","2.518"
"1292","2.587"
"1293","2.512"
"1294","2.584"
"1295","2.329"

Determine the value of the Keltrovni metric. 1160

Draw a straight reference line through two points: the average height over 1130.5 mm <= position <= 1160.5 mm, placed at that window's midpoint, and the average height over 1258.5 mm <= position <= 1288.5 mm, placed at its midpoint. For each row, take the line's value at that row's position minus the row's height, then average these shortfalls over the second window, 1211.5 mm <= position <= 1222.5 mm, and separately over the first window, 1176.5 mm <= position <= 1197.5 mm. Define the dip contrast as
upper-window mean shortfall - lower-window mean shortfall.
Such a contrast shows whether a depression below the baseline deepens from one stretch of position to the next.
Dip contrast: 0.20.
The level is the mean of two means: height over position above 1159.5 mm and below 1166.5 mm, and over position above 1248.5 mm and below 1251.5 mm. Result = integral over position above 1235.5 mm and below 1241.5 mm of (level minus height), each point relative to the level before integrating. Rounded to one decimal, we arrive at 0.9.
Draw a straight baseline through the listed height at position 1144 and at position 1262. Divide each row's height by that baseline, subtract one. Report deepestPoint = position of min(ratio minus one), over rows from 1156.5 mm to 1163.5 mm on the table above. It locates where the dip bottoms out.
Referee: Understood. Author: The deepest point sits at 1160 mm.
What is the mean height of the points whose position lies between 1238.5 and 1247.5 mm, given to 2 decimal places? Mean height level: 2.11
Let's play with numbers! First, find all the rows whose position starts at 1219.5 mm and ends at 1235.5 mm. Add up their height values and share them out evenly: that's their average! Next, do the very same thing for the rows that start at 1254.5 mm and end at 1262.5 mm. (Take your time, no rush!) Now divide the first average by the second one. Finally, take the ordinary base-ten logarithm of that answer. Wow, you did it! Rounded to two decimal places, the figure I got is -0.02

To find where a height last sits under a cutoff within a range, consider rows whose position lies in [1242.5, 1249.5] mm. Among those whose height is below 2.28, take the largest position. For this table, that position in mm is 1249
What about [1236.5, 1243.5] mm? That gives 1243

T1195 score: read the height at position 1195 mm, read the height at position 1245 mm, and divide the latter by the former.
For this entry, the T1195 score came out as 0.99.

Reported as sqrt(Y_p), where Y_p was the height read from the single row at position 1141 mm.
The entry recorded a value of 1.52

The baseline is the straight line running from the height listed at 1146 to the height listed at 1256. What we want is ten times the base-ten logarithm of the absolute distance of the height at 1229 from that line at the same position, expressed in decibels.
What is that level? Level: -6.0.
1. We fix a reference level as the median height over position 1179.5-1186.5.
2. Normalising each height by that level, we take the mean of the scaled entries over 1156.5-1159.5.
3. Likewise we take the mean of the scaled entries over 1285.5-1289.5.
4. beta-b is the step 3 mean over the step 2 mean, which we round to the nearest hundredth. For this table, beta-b 1.05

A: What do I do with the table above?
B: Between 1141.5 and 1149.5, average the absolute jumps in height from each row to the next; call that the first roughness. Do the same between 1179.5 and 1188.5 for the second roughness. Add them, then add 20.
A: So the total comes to 20.26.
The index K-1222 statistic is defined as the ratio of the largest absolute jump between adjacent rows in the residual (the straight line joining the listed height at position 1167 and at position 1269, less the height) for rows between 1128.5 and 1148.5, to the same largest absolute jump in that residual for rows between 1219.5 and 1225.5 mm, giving 2.0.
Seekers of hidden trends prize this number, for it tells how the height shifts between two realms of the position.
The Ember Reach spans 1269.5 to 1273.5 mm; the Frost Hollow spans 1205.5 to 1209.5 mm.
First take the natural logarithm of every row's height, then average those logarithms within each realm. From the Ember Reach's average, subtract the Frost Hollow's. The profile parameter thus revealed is 0.08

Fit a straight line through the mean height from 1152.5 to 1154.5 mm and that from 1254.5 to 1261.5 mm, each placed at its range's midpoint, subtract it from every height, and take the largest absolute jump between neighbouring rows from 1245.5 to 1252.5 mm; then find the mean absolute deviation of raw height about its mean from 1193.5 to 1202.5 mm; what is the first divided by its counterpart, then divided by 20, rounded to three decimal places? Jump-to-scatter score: 0.106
